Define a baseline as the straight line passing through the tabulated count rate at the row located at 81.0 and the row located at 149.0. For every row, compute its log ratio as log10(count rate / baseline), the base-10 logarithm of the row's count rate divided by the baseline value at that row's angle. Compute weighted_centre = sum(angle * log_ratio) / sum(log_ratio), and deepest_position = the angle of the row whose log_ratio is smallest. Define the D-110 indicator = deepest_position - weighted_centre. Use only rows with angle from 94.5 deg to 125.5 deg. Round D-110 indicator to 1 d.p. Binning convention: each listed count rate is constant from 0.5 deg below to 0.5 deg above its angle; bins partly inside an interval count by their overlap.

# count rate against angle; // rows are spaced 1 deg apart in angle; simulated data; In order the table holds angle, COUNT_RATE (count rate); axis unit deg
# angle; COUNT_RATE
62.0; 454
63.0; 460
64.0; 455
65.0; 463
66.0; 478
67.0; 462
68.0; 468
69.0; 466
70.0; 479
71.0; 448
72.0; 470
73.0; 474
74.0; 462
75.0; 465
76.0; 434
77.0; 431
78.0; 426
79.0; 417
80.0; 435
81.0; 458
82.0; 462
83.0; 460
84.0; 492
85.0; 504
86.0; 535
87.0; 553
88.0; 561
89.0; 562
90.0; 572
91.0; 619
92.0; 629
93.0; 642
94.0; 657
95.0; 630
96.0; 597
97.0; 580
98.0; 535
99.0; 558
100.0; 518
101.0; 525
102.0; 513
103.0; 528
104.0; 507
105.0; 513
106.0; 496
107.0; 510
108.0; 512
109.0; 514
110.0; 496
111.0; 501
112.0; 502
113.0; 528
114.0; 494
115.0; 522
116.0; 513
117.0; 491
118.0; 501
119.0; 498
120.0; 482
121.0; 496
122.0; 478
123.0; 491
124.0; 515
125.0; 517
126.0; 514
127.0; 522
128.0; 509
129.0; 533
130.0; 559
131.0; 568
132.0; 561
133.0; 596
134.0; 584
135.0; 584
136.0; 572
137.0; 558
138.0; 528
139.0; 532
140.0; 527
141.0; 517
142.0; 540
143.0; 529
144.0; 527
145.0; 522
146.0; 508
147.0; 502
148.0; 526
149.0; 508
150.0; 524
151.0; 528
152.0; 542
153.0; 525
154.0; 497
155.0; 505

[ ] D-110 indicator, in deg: 18.5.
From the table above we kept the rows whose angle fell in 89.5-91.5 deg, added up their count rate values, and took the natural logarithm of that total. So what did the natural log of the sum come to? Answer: 7.08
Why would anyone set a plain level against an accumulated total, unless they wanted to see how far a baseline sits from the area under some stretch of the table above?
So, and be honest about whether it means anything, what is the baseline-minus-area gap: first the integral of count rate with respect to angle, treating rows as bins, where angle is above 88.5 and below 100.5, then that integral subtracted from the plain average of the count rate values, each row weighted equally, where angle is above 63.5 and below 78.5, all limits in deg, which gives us -6640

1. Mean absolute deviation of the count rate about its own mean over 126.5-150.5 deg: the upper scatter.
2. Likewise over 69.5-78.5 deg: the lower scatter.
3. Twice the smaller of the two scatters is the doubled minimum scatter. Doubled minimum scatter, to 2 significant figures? 35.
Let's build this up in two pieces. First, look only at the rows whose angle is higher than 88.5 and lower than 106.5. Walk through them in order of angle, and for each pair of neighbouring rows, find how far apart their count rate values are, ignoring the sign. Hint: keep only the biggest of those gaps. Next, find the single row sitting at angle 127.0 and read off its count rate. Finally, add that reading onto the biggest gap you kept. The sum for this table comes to 569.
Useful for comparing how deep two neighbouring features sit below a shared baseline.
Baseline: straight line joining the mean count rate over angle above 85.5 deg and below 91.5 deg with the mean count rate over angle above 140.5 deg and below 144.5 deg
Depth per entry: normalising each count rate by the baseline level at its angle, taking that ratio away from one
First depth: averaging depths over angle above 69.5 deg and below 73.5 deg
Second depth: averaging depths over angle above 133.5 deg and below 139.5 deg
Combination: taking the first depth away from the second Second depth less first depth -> -0.24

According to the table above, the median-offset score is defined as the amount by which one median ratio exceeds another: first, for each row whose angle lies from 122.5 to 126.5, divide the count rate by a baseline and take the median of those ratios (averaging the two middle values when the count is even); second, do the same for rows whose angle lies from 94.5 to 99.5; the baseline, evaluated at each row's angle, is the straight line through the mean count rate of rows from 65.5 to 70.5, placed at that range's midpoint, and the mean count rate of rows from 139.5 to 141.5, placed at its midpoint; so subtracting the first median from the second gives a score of 0.17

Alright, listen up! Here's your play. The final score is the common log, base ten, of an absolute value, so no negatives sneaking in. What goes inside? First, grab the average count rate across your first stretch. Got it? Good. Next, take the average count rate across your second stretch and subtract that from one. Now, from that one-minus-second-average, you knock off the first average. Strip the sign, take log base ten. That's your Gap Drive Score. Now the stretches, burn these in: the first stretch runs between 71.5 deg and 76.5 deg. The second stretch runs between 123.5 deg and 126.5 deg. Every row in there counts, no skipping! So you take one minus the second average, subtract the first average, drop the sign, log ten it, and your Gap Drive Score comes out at 2.99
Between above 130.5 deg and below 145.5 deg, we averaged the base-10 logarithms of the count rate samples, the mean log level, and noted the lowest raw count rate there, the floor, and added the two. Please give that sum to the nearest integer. 520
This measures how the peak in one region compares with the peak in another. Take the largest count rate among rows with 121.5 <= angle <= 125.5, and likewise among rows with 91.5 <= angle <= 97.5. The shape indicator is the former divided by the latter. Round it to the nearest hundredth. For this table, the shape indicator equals 0.79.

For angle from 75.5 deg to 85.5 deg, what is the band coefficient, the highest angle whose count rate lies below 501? 84.0 deg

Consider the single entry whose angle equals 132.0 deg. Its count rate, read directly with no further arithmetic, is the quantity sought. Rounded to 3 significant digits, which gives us 561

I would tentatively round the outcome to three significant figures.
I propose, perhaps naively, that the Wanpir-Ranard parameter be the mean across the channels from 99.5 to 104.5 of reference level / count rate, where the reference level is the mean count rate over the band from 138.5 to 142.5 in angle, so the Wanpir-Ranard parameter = 1.02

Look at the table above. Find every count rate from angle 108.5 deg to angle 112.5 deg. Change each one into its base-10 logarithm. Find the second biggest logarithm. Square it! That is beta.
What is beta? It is 7.29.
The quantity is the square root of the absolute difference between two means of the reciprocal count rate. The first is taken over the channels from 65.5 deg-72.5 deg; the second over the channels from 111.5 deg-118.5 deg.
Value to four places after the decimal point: 0.0130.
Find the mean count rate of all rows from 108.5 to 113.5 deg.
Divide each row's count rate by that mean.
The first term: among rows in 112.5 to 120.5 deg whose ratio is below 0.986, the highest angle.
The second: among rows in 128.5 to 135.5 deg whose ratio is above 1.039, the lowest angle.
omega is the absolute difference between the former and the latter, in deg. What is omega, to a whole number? 9 deg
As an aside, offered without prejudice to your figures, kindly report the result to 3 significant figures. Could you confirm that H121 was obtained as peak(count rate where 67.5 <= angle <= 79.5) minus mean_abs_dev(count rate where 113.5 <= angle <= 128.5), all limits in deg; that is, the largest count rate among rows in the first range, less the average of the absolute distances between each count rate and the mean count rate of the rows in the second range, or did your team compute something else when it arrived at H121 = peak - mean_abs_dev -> 467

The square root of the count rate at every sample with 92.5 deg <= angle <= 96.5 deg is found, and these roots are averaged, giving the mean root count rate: 25.1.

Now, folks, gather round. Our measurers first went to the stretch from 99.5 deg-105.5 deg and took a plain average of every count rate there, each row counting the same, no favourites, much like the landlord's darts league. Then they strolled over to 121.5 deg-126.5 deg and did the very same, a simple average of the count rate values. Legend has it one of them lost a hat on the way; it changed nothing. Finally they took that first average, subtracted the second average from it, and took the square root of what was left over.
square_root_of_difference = 3.8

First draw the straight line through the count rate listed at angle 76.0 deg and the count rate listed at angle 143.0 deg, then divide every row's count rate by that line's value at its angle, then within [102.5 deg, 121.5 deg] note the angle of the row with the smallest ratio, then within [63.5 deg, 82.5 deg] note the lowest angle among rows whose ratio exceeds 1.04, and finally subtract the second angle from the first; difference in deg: 56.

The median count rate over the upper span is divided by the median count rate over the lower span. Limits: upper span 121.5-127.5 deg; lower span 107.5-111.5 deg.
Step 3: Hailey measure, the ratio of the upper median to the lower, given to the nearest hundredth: 1.02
